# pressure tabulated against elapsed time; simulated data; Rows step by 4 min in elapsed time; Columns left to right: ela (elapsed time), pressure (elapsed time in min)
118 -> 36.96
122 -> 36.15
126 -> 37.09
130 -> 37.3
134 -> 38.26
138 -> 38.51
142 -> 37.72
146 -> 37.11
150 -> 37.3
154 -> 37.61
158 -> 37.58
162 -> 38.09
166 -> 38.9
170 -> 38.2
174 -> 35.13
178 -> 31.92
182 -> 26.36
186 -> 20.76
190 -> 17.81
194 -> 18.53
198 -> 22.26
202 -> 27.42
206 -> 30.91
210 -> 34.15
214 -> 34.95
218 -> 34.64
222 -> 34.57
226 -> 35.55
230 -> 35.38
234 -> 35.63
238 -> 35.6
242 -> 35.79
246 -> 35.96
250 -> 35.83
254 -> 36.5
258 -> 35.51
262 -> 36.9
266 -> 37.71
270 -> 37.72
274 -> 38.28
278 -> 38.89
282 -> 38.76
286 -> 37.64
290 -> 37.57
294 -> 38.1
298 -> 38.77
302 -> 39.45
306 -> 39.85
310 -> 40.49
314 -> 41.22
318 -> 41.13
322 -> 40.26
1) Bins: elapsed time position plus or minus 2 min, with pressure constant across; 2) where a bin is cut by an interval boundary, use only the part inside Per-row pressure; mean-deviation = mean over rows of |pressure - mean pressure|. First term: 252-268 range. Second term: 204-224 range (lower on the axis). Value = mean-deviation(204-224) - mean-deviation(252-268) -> 0.5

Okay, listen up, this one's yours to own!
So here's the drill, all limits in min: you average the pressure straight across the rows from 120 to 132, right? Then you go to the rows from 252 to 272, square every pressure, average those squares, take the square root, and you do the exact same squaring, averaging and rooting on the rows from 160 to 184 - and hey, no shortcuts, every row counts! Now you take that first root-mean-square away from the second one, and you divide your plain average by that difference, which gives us -20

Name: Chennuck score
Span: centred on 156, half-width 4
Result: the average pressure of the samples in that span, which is 37.6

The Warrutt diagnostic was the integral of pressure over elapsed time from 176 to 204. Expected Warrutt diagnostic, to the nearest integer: 660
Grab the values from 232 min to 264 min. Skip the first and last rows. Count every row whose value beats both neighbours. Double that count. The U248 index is 4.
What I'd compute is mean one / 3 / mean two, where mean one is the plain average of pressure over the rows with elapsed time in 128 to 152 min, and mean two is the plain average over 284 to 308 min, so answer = 0.33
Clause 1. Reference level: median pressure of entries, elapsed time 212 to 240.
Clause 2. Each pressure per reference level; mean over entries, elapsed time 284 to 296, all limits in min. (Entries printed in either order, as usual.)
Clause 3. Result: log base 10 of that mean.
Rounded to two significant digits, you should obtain 0.028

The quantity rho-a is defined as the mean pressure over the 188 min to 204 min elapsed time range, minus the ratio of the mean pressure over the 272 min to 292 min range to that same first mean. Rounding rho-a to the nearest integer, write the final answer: 20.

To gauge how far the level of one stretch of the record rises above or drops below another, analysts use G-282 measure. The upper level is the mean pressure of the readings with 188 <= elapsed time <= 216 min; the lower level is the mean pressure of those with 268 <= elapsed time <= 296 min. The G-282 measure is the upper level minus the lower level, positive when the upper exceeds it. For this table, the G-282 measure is -12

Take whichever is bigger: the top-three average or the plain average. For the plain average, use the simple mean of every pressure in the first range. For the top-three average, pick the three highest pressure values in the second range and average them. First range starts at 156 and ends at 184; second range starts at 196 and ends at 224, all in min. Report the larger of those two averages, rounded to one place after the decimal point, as 35.2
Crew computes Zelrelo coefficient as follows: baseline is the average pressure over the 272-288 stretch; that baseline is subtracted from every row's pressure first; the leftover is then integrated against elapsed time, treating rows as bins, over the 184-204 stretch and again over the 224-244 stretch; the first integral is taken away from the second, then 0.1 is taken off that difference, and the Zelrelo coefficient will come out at 285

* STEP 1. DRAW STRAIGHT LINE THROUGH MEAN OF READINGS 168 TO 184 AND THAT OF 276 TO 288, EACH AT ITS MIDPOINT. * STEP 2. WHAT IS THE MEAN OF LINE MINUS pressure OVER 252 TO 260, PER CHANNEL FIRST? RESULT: 1.1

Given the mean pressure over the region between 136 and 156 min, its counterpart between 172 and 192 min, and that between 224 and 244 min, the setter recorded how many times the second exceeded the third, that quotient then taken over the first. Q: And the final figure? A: 0.020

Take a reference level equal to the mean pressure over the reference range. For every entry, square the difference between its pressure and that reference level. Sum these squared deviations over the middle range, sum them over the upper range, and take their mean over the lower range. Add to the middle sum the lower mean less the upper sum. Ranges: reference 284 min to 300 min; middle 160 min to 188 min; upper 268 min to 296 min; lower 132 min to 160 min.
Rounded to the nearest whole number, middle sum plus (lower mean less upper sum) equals 479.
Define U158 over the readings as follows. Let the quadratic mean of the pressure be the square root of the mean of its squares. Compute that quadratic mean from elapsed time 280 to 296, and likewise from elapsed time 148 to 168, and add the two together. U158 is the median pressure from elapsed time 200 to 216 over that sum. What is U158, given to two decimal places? 0.43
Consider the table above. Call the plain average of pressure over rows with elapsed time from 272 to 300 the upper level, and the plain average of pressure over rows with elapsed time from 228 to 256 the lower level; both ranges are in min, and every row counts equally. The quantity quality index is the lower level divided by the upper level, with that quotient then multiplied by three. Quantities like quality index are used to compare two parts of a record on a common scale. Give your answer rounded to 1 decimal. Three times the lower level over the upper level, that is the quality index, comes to 2.8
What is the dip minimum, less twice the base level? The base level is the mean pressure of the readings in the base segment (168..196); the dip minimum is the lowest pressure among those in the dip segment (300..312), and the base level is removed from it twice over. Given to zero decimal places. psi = -14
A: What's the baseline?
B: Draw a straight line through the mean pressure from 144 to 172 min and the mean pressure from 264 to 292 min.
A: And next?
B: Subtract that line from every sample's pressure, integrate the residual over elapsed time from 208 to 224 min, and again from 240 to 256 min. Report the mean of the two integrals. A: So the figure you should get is -43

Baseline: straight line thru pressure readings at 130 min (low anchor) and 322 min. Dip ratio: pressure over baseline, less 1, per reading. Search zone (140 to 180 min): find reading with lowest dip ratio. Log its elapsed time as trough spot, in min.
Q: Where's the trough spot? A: 178 min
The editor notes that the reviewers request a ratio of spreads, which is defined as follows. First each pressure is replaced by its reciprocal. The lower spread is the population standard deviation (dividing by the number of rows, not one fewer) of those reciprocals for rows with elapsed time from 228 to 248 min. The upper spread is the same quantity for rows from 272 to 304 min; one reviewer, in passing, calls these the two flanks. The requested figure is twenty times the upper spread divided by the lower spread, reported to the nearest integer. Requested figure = 54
